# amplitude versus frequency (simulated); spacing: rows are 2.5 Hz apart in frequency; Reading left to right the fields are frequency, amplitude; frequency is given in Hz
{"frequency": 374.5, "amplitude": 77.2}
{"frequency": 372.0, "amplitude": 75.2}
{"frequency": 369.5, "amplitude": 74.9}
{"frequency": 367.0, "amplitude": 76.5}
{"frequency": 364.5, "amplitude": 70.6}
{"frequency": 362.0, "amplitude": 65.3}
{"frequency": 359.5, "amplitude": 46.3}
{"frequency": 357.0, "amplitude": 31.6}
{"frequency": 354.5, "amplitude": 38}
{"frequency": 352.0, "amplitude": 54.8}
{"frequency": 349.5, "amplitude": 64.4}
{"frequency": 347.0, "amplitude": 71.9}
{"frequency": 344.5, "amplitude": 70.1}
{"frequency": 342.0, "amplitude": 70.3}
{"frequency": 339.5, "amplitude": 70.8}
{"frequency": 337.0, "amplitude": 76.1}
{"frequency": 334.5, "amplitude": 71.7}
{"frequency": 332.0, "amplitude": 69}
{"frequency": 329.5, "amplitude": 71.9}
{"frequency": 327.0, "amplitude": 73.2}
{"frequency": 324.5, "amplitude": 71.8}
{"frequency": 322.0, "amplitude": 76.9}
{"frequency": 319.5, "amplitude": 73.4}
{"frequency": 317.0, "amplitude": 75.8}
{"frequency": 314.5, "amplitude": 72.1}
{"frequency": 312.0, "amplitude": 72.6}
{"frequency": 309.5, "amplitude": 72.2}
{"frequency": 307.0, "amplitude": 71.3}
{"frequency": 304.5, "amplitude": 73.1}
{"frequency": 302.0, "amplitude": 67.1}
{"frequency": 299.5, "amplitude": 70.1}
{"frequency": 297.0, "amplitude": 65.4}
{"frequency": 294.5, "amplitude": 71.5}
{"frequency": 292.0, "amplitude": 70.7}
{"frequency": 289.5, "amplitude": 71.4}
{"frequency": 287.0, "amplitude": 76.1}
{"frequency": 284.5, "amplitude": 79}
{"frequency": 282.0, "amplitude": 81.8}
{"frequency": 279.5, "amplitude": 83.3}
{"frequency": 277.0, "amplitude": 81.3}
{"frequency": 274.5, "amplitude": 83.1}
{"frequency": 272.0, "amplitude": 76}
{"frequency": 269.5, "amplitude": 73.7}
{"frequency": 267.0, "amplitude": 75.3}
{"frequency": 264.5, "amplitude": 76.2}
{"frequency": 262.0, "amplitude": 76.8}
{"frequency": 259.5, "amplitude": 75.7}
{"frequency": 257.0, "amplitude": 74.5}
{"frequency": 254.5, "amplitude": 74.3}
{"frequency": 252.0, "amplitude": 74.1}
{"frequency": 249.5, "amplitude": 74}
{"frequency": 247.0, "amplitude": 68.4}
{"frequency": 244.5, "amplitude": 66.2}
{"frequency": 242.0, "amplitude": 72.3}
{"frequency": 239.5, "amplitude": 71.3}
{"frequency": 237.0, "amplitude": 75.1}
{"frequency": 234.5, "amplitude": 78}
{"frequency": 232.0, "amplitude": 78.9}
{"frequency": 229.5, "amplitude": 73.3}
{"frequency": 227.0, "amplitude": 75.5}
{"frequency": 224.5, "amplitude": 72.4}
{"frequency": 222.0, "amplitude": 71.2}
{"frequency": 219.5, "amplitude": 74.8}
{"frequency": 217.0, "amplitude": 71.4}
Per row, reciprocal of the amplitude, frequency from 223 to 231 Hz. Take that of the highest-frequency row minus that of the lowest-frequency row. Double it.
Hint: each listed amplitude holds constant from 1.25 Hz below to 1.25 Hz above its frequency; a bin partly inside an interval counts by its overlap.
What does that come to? -0.0003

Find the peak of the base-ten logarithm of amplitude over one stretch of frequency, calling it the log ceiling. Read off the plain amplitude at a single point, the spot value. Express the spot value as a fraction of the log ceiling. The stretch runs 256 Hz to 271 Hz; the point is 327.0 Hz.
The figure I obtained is 38.8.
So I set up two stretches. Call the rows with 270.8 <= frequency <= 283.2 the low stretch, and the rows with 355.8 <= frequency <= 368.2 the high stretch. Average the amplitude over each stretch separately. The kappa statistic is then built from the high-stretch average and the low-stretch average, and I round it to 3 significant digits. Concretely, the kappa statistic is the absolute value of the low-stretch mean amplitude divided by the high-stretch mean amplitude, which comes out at 1.40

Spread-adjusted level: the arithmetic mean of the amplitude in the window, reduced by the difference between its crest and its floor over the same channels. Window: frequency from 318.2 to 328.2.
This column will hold 69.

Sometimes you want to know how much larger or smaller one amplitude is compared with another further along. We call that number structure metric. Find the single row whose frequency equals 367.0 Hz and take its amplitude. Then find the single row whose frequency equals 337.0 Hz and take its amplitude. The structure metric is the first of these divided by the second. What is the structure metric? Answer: 1.01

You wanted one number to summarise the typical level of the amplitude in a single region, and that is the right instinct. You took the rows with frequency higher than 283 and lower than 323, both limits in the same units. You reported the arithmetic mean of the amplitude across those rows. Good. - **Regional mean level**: 72.4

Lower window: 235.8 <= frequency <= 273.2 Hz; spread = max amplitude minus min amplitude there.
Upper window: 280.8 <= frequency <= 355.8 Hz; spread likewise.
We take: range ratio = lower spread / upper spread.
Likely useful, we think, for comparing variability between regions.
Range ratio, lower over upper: 0.2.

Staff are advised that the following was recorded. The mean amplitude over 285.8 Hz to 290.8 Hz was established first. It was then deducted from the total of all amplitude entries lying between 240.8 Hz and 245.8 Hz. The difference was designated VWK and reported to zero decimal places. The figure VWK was 65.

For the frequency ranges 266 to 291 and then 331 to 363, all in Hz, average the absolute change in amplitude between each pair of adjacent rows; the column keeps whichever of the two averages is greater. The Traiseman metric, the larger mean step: 7.4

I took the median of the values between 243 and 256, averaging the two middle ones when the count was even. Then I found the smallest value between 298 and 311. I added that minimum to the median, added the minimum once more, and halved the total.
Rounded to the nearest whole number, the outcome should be 104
